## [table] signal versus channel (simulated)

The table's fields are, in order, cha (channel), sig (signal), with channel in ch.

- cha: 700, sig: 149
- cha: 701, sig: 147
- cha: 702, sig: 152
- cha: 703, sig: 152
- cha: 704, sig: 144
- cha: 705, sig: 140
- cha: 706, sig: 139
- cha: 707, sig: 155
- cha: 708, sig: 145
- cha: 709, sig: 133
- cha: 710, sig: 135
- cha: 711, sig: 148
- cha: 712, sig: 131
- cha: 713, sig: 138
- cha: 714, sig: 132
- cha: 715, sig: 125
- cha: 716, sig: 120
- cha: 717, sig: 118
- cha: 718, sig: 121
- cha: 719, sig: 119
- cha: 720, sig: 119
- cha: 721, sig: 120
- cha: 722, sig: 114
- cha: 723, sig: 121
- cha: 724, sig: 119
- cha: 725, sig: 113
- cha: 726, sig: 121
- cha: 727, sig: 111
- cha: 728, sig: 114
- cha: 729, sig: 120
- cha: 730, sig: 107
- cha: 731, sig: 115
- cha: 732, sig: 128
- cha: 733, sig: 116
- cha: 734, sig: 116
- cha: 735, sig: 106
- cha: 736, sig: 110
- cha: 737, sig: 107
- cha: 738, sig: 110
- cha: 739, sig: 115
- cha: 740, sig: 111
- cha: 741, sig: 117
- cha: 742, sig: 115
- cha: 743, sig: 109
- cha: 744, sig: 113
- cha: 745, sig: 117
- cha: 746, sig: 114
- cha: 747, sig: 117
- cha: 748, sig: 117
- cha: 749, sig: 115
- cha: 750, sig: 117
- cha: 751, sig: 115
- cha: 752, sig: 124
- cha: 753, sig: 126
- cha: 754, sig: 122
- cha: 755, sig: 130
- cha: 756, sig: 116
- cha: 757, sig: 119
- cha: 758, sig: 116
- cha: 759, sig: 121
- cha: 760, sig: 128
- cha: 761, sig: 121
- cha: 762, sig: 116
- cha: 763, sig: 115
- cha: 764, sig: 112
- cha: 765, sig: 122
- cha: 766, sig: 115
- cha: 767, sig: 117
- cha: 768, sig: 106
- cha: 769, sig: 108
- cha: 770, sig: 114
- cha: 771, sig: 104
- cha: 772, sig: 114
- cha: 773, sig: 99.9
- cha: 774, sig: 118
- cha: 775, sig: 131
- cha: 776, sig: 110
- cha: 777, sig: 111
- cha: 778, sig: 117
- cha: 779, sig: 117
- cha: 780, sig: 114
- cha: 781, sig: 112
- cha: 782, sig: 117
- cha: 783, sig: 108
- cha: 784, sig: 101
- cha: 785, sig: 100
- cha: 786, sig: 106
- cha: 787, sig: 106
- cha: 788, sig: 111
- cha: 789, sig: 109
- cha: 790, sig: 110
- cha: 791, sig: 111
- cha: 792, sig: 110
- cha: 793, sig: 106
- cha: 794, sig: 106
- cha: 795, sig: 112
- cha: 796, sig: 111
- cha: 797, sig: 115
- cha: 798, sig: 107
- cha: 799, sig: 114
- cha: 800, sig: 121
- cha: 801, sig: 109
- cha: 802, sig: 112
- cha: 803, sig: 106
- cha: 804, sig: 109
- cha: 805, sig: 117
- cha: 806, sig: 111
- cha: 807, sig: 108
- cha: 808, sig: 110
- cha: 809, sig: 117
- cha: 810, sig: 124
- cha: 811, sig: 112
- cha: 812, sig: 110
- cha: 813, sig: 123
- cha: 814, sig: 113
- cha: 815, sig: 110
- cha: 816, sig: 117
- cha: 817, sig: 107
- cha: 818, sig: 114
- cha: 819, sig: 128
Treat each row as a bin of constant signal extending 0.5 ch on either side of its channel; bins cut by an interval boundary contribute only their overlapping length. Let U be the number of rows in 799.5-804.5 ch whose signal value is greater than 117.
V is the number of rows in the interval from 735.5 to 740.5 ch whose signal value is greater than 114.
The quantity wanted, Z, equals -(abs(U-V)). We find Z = 0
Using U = 1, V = 1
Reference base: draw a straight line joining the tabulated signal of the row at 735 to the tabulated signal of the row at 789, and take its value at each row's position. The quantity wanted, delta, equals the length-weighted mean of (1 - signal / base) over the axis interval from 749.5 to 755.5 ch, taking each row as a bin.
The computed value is -0.14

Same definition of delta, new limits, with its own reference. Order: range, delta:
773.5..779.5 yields -0.08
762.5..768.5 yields -0.06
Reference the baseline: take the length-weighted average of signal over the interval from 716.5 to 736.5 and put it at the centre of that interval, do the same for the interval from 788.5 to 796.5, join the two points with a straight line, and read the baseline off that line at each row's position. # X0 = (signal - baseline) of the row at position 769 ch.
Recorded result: -3.9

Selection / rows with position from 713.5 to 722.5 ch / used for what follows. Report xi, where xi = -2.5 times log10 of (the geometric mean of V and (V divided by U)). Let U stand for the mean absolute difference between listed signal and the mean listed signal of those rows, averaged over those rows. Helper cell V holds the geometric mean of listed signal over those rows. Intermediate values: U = 3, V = 121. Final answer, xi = -4.5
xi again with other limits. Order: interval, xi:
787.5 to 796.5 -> -4.8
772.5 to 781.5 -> -4.2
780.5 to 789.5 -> -4.3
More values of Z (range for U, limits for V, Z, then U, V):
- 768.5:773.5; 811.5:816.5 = -2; 0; 2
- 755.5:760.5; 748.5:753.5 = -2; 3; 5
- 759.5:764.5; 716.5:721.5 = -3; 2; 5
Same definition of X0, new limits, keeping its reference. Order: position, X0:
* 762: 3.4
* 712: 13.1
